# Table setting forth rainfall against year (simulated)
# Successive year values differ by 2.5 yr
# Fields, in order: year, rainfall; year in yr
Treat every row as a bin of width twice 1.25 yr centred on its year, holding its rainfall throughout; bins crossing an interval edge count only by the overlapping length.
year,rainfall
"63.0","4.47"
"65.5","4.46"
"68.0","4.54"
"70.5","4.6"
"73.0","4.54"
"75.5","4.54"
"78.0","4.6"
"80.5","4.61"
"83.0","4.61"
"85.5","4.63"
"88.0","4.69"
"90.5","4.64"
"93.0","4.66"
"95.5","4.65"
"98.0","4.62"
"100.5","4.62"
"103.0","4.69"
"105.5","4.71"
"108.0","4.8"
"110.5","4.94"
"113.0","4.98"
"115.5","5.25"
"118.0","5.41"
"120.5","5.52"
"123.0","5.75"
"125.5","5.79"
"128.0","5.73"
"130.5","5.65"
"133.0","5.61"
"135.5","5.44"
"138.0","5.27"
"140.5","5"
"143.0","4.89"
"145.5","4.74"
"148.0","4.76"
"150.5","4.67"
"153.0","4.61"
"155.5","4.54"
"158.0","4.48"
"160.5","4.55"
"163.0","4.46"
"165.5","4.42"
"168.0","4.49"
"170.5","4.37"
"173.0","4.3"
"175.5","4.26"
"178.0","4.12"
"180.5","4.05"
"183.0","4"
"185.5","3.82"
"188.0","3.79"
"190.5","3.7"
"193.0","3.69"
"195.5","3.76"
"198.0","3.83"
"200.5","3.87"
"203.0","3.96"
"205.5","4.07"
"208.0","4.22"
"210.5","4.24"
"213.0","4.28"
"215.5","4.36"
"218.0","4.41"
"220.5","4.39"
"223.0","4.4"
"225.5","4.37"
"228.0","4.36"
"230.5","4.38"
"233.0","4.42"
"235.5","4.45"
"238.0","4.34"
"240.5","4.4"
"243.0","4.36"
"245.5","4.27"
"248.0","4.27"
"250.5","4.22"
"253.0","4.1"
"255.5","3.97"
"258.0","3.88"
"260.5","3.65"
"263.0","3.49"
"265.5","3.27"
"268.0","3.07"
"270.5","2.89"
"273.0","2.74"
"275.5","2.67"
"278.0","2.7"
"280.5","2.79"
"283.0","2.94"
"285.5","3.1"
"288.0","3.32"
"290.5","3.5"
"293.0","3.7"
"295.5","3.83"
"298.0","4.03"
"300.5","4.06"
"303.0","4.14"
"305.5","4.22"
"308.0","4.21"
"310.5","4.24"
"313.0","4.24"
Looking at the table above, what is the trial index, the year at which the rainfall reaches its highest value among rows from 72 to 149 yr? 125.5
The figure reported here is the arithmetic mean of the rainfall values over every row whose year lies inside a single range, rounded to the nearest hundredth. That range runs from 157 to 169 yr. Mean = 4.48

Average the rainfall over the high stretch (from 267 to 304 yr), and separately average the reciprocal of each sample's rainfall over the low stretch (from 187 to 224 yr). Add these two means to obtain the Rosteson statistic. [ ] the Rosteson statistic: 3.5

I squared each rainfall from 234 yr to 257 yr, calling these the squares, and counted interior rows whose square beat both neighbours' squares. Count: 1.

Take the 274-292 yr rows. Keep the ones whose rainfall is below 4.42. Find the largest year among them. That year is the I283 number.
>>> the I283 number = 290.5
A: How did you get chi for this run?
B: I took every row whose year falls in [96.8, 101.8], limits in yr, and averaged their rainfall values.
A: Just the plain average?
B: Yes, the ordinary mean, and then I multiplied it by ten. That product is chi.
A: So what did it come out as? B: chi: 46.2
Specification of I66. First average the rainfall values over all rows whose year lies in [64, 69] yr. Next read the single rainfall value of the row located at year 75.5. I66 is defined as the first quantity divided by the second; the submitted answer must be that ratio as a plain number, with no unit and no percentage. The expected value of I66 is 0.99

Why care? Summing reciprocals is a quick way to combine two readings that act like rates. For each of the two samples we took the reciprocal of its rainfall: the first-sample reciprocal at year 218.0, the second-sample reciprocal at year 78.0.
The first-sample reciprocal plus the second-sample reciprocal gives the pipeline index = 0.444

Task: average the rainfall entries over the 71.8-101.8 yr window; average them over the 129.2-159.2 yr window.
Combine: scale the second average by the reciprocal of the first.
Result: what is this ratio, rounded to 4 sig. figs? 1.077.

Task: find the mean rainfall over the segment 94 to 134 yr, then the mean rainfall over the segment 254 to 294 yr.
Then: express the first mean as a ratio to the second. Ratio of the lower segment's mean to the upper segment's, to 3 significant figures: 1.60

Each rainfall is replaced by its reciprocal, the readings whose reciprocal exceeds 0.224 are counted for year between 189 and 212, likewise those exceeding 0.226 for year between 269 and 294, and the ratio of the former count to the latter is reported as 0.90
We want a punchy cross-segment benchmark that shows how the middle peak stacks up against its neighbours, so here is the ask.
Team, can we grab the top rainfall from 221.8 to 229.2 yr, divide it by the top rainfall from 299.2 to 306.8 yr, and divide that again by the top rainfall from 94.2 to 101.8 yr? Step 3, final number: 0.224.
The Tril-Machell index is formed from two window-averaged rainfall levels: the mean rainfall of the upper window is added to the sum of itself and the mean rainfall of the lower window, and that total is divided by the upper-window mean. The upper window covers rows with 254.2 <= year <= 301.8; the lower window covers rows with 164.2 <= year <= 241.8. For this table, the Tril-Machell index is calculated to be 3.25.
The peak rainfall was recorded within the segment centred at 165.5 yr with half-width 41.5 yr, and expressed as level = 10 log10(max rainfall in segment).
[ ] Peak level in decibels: 7.63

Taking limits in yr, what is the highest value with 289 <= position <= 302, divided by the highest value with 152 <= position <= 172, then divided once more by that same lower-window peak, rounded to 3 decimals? 0.191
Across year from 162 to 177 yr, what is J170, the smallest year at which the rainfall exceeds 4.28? 163.0 yr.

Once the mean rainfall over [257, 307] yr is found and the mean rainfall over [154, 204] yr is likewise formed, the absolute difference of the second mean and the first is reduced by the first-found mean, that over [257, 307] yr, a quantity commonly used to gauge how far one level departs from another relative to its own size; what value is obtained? -2.7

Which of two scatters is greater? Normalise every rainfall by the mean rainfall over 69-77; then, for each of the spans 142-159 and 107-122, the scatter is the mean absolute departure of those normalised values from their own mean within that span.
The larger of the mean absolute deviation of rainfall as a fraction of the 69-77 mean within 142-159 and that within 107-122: 0.053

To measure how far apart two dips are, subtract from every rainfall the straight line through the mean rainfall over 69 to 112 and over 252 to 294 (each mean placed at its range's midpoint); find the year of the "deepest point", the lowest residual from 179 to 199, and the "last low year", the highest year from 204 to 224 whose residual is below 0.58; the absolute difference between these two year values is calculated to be 22.5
